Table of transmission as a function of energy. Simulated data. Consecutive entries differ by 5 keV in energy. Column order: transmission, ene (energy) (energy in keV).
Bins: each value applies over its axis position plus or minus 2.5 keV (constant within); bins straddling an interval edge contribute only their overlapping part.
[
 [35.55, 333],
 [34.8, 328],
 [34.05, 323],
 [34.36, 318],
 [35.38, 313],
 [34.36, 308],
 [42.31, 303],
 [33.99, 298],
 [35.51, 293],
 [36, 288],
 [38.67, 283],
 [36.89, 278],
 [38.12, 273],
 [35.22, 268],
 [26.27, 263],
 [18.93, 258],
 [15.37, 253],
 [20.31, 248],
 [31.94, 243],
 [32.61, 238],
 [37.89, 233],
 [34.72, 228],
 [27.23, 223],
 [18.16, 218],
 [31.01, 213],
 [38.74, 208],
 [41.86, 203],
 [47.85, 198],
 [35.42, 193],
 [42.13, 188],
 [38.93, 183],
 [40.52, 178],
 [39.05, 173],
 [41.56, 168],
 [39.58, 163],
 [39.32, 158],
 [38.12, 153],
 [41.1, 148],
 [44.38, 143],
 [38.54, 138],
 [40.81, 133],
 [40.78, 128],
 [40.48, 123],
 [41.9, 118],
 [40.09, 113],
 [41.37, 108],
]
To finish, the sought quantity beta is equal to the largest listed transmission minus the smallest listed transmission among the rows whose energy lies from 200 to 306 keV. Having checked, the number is 27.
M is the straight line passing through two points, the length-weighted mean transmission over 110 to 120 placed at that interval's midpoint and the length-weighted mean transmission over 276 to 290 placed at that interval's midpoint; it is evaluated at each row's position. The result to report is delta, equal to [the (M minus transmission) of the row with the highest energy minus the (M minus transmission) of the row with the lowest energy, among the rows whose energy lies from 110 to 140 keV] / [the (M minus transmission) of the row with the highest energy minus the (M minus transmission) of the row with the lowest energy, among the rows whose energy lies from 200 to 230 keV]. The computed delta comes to 0.2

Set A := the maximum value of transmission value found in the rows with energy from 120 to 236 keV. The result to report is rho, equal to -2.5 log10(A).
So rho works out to -4.20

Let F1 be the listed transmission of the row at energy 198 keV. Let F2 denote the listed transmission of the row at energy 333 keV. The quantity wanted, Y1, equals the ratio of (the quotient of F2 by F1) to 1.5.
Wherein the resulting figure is 0.50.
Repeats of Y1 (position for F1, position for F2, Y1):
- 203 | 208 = 0.62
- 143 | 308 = 0.52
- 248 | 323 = 1.12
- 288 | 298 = 0.63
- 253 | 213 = 1.35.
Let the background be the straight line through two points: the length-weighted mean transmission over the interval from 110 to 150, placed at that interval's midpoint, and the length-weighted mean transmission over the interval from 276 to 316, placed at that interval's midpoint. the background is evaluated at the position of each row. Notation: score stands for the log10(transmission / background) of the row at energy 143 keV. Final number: 0.038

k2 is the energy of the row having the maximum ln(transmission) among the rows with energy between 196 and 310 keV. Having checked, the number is 198 keV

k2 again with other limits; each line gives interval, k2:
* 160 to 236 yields 198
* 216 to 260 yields 233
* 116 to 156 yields 143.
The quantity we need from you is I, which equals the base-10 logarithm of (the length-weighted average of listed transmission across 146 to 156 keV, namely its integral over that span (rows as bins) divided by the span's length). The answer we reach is 1.60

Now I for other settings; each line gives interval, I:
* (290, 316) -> 1.56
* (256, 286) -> 1.51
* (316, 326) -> 1.53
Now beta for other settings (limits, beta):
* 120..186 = 6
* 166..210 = 12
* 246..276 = 23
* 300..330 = 8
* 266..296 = 3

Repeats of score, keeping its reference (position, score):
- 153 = -0.025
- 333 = -0.001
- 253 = -0.390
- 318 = -0.021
